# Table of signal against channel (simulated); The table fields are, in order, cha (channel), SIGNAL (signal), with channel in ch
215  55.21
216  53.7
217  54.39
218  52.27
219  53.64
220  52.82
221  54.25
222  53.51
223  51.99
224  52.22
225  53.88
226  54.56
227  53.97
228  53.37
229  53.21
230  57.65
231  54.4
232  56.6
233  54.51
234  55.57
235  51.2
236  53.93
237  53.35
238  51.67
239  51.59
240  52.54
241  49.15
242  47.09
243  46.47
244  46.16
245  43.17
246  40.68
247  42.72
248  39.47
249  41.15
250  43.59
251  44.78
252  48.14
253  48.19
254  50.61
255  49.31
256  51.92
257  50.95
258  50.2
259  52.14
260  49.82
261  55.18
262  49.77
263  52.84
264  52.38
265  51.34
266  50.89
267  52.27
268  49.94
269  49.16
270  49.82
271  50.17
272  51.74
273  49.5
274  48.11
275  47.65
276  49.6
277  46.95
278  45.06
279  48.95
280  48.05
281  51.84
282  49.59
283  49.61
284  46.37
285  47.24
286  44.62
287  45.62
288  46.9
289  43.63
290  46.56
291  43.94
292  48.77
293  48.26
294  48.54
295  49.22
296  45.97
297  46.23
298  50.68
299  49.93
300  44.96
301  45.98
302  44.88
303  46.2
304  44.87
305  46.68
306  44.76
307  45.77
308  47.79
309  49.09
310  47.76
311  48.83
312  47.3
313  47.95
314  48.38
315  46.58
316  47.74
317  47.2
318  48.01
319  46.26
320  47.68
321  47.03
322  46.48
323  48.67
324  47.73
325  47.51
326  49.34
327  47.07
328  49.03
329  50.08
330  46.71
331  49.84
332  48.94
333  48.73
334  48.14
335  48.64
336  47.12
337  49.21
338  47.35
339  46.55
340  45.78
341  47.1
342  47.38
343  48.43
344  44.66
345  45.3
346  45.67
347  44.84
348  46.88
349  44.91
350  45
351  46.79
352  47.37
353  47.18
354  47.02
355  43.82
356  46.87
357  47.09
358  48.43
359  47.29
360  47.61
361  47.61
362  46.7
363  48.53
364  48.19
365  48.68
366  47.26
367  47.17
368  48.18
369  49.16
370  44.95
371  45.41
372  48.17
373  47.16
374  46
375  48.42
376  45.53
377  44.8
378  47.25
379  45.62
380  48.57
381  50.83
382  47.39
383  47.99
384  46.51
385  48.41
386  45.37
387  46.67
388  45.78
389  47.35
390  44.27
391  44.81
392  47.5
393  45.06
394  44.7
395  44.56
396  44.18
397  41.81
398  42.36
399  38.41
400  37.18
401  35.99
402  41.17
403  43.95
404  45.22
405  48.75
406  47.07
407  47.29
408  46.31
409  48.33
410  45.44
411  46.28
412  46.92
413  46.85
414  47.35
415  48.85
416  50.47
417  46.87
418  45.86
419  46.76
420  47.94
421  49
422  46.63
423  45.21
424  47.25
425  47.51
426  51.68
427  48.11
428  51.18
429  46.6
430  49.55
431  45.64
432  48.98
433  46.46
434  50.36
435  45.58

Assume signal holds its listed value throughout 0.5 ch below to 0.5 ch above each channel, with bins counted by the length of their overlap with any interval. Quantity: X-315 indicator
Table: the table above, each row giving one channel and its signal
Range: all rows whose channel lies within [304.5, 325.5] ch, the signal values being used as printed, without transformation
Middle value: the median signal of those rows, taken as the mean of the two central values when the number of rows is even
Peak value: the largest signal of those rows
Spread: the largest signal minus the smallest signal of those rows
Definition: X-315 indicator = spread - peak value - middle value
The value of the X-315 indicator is -92.4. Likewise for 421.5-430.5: -92.7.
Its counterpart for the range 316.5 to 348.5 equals -92.0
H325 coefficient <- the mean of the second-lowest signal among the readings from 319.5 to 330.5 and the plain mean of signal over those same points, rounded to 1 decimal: 47.3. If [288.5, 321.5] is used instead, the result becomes 45.5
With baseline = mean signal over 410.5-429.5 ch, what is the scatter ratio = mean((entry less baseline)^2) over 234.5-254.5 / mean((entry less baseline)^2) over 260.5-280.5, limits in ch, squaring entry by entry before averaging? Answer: 1.9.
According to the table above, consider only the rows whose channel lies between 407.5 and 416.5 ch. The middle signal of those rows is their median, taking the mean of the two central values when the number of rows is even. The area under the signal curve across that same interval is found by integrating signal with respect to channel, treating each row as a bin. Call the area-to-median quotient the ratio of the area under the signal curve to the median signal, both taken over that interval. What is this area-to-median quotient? 9.10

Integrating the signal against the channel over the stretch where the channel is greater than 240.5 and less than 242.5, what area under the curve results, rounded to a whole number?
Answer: 96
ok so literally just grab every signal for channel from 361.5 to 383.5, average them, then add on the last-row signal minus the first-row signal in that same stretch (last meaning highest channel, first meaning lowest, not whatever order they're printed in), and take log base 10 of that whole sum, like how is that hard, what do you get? 1.69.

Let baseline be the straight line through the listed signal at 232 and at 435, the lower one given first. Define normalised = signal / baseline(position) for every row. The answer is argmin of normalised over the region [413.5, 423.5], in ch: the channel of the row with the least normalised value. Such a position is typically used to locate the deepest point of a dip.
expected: 423 ch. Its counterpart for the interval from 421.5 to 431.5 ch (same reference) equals 423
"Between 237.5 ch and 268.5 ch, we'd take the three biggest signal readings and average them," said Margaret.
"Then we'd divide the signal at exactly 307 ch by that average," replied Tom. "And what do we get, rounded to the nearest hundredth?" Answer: 0.86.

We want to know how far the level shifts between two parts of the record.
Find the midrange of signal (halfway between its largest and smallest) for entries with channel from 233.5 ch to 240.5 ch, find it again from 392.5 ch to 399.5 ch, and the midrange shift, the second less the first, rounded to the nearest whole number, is -12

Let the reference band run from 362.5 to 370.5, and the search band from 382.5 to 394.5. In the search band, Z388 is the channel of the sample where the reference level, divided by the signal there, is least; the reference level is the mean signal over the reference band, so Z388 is 385 ch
